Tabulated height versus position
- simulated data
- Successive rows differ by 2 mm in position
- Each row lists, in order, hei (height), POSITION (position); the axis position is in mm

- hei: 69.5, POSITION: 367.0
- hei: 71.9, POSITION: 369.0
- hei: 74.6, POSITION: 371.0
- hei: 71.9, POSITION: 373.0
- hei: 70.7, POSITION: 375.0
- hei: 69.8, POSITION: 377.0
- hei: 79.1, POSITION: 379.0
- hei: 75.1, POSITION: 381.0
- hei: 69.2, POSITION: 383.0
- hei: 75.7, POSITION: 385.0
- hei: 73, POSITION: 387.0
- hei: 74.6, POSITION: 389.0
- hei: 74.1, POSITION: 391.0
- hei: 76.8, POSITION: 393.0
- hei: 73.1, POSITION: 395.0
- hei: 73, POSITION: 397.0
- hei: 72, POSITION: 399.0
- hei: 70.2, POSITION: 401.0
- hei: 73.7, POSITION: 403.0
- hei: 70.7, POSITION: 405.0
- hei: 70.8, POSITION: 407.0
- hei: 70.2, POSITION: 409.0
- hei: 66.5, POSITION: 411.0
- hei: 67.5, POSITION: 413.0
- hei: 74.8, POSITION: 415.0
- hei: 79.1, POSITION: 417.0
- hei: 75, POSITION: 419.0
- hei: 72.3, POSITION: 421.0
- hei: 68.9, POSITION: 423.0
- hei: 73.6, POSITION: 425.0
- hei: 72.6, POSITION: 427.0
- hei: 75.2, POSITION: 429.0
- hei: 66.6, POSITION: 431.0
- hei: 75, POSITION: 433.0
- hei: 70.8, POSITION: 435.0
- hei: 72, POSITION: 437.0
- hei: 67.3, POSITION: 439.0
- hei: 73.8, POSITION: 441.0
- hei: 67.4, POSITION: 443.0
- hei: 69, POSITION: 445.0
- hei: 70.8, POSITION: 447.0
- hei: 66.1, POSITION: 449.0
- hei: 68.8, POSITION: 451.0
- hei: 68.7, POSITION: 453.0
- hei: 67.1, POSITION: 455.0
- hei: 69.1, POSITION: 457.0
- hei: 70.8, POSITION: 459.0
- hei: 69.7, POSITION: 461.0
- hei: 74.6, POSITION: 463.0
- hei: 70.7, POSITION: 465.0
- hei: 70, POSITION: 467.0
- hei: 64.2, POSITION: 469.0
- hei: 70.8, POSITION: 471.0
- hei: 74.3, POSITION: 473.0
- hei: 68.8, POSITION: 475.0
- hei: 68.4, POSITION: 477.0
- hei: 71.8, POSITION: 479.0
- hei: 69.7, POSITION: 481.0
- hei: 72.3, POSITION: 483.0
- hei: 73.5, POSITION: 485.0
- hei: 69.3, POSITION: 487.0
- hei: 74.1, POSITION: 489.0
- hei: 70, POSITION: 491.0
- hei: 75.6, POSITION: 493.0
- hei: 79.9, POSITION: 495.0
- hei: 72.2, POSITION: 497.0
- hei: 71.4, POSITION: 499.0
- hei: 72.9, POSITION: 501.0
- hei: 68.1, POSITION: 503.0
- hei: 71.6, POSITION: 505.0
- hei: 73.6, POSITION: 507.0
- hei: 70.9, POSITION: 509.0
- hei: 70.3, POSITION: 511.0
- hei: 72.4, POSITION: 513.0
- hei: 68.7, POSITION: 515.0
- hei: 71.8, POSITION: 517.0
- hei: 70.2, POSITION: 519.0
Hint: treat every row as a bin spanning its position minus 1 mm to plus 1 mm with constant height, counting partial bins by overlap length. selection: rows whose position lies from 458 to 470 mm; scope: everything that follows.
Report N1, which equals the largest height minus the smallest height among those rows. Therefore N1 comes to 10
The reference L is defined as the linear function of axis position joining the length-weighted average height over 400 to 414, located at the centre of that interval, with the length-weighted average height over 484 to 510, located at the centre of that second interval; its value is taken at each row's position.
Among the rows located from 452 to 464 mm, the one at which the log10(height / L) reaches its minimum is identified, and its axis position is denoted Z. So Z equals 455.0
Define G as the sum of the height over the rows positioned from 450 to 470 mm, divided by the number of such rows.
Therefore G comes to 69.4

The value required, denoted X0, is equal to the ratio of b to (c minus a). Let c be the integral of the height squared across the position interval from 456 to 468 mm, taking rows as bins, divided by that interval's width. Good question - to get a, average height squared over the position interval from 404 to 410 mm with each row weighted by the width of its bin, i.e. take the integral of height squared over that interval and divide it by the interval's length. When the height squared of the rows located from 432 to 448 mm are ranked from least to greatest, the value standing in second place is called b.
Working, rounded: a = 4980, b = 4543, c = 5018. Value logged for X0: 118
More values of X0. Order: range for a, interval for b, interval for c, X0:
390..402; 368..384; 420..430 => -49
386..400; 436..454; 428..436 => -17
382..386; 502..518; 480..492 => -32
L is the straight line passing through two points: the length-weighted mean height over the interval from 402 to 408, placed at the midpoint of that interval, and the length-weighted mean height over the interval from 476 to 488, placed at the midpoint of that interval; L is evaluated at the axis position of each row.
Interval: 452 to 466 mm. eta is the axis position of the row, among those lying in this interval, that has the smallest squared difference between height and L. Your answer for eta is 459.0 mm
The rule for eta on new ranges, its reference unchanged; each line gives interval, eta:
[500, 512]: 511.0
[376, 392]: 387.0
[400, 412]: 407.0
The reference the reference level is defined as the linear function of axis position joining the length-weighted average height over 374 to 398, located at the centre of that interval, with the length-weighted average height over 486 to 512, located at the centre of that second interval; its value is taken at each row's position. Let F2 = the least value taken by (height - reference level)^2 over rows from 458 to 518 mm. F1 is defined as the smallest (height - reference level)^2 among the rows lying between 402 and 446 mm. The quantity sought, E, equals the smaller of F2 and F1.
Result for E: 0.015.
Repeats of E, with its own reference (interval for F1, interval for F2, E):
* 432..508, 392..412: 0.015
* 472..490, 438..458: 0.038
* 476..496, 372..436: 0.038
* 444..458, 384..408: 0.051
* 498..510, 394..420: 0.051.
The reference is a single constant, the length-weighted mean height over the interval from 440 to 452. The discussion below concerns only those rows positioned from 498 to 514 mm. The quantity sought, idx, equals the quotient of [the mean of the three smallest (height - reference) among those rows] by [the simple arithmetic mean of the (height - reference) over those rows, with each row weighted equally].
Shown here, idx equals 0.2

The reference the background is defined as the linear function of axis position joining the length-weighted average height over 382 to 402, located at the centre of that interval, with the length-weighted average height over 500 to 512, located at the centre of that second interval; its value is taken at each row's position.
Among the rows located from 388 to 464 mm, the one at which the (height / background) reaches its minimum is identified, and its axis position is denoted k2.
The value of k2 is 411.0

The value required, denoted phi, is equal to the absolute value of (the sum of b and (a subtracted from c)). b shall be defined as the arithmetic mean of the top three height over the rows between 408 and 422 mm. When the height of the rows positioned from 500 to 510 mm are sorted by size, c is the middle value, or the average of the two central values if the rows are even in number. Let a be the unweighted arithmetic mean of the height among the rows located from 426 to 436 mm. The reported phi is 75.9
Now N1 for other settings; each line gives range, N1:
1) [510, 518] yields 4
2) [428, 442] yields 9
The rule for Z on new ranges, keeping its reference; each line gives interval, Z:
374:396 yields 383.0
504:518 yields 515.0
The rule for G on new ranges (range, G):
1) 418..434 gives 72.4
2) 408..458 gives 70.7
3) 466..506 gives 71.4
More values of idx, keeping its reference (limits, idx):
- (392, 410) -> 0.4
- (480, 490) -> 0.5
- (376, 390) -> 0.3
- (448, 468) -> -8.3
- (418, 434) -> 0.0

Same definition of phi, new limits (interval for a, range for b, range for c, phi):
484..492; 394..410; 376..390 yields 76.1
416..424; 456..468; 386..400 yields 71.3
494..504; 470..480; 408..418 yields 69.6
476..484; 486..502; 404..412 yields 76.4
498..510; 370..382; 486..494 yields 76.9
